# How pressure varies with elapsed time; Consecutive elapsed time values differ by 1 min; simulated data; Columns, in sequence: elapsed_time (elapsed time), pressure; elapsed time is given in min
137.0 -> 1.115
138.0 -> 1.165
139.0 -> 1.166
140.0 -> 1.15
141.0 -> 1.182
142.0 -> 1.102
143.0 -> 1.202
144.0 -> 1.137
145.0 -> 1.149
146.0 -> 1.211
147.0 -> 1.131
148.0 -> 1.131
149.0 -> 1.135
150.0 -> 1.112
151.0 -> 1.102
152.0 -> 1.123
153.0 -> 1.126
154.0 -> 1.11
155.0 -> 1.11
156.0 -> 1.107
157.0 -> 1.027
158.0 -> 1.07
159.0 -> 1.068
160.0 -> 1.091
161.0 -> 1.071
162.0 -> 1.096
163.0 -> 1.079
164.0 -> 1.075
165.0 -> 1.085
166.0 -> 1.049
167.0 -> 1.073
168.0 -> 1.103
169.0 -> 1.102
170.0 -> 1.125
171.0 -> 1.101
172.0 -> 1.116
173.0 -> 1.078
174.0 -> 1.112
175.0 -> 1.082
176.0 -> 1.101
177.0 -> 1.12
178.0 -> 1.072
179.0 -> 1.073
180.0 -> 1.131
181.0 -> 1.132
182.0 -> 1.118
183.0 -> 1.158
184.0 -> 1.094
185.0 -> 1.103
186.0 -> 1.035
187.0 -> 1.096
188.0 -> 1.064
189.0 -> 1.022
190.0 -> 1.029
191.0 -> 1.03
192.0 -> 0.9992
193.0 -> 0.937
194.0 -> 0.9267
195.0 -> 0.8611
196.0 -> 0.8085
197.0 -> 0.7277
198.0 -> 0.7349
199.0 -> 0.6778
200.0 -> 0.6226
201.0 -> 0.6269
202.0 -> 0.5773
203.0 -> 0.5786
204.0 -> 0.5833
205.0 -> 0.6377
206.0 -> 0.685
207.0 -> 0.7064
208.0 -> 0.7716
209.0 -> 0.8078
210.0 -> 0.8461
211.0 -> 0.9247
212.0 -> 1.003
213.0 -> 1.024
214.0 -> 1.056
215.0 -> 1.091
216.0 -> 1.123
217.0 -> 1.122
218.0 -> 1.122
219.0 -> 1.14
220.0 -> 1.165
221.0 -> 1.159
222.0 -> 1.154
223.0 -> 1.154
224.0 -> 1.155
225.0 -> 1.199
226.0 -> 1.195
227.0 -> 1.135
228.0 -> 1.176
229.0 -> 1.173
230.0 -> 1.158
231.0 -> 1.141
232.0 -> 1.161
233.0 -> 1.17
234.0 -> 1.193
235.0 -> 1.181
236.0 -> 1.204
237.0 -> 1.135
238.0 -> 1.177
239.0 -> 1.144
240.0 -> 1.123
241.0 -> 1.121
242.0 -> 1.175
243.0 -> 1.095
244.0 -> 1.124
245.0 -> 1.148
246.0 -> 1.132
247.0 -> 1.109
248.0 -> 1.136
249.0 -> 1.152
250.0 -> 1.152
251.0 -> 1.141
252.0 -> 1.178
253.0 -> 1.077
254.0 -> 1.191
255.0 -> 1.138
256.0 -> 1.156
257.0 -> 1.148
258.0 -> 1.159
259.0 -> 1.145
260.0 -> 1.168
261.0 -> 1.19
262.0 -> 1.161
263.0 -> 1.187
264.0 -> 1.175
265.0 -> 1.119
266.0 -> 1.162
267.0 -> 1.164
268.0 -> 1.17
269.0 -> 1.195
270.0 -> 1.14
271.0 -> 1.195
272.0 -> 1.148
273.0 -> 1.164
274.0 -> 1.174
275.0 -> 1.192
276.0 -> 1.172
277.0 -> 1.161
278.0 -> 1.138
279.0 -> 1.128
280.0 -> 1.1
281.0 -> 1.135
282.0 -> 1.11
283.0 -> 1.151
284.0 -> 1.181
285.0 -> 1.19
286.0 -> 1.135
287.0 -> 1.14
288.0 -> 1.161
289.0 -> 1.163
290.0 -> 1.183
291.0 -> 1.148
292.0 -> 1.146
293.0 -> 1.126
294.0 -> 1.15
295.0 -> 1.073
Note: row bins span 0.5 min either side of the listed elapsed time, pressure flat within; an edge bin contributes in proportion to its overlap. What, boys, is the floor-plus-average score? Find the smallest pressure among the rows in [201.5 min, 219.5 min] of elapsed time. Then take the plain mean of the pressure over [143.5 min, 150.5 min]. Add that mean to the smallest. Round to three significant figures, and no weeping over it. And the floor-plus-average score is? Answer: 1.72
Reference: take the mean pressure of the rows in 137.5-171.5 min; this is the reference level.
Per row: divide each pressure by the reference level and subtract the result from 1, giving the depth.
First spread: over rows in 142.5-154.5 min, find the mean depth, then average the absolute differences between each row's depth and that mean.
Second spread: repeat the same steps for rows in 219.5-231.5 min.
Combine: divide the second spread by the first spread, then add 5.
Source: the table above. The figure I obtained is 5.6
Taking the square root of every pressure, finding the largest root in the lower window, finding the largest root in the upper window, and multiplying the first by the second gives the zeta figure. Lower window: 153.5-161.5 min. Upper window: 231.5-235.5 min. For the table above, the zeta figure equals 1.15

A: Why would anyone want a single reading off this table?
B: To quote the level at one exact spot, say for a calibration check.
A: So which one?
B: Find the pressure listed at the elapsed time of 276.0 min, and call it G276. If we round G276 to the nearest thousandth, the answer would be 1.172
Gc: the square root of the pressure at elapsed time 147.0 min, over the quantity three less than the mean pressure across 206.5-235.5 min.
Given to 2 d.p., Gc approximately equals -0.55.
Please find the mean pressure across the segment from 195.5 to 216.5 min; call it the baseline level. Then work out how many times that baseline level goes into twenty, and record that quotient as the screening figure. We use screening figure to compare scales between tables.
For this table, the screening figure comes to 25.3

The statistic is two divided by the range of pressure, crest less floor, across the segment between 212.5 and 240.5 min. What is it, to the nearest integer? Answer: 11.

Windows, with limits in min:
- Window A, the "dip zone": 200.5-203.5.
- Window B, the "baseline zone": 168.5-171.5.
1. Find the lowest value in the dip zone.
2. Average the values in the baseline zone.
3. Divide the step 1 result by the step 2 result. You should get 0.52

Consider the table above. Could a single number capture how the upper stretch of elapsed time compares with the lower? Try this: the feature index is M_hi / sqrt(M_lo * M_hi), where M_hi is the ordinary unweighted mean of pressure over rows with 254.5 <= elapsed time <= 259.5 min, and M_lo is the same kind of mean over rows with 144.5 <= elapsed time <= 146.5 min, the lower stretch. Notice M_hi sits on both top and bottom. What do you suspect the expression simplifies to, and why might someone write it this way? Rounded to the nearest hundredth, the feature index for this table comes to 0.99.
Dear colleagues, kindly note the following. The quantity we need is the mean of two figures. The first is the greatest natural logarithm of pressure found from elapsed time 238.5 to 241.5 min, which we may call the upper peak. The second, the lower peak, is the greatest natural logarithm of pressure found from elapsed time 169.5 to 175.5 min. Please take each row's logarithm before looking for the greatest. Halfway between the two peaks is 0.13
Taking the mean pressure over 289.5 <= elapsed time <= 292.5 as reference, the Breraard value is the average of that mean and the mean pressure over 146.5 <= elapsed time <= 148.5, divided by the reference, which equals 0.988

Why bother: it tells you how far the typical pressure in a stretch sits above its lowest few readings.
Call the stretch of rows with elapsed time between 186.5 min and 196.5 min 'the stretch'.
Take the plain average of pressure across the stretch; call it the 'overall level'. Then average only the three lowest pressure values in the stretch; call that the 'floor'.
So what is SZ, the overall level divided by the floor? 1.13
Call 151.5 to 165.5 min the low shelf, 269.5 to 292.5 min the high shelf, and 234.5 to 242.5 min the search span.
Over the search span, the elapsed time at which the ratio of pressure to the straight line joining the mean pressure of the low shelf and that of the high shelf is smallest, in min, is 241.0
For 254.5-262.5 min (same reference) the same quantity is 255.0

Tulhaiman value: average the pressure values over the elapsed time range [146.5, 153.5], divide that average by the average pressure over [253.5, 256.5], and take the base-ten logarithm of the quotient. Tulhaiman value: -0.015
